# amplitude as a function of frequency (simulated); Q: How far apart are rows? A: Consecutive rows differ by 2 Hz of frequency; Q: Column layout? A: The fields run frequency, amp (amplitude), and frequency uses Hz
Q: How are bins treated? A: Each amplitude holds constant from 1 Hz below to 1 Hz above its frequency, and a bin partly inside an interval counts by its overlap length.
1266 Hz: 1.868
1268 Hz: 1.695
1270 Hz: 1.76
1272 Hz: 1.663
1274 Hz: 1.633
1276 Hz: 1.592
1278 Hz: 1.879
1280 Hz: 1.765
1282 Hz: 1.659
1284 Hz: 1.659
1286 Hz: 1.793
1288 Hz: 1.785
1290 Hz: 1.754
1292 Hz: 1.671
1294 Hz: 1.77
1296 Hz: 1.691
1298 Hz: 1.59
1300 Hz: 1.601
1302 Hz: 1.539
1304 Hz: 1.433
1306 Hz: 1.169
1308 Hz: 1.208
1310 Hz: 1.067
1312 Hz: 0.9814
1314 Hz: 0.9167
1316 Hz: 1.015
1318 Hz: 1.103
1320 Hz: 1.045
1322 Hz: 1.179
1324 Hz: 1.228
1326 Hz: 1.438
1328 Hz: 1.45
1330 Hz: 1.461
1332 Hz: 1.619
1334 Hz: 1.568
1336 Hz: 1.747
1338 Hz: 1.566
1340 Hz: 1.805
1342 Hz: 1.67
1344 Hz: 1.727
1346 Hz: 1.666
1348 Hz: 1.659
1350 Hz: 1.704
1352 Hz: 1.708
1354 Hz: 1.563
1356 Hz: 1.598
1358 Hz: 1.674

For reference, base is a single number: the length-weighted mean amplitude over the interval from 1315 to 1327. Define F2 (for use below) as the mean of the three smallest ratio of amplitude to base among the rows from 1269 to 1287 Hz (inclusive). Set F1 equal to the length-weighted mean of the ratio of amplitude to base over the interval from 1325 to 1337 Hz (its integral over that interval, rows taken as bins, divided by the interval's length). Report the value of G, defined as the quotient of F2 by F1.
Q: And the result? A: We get 1.1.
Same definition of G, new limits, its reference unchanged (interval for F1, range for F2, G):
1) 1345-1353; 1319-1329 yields 0.7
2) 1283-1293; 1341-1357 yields 0.9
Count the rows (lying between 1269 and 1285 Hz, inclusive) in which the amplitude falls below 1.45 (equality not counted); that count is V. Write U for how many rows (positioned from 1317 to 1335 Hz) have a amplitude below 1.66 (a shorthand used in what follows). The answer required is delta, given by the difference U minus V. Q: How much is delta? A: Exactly 9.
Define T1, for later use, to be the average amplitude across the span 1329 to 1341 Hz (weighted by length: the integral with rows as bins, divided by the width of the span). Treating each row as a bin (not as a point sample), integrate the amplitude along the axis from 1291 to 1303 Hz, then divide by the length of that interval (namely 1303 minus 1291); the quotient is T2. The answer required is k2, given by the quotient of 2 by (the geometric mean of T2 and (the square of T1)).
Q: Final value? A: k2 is 0.96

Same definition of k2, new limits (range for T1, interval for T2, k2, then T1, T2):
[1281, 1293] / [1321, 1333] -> 0.98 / 1.72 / 1.40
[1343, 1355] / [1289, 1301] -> 0.92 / 1.67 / 1.68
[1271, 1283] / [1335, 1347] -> 0.90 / 1.70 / 1.70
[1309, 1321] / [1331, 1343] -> 1.52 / 1.02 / 1.66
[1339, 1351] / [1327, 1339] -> 0.94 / 1.71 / 1.57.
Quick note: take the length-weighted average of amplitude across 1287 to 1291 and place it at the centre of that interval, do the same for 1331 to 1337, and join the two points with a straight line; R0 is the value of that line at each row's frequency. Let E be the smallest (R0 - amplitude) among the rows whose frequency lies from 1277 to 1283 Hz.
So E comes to -0.08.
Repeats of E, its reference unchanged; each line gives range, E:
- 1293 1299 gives -0.01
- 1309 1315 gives 0.64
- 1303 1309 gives 0.29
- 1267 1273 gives 0.06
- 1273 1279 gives -0.08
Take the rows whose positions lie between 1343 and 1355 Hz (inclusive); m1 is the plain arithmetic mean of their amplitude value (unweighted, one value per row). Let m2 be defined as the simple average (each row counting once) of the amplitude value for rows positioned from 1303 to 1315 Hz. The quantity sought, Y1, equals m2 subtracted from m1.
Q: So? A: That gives 0.54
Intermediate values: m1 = 1.67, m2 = 1.13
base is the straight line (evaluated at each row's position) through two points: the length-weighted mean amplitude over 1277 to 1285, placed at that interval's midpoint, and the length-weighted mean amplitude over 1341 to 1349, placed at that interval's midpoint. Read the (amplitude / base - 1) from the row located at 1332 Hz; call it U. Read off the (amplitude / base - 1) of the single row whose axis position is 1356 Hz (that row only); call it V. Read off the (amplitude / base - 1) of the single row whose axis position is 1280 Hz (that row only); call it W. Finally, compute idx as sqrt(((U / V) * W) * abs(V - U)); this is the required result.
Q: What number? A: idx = 0.00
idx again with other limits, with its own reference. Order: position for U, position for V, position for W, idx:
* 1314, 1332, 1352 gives 0.30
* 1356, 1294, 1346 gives 0.03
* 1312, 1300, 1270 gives 0.11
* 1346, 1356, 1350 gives 0.01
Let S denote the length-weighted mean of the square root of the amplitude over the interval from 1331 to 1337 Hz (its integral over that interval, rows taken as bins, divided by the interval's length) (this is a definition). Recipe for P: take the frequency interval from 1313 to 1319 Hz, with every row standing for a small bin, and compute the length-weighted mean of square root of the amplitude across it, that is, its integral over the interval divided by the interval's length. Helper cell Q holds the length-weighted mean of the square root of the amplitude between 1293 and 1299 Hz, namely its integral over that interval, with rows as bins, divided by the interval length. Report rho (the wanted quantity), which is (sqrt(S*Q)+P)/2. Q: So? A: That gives 1.15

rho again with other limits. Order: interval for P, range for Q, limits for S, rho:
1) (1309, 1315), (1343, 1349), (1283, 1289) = 1.15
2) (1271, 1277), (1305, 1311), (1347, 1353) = 1.23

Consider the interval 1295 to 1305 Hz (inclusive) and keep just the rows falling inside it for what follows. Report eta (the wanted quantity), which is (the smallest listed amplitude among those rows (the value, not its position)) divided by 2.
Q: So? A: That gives 0.72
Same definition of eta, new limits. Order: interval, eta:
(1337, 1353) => 0.78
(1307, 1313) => 0.49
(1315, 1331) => 0.51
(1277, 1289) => 0.83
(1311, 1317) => 0.46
